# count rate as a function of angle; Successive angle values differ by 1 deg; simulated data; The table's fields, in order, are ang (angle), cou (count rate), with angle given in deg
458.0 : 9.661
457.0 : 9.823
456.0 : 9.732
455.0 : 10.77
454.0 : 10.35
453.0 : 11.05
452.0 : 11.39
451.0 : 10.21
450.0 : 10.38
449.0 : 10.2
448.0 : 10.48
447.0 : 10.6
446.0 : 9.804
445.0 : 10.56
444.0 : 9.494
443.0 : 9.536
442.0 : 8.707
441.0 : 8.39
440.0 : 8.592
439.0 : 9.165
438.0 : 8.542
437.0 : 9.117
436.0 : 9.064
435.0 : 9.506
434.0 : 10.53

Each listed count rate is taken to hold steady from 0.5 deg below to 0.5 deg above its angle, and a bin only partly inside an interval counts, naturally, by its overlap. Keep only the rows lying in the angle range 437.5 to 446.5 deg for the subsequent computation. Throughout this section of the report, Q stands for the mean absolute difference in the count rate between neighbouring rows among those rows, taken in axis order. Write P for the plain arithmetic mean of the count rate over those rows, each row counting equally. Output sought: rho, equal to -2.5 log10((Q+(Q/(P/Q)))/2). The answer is 1.3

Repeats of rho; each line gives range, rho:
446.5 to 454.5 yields 1.6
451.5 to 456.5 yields 1.2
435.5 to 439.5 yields 1.7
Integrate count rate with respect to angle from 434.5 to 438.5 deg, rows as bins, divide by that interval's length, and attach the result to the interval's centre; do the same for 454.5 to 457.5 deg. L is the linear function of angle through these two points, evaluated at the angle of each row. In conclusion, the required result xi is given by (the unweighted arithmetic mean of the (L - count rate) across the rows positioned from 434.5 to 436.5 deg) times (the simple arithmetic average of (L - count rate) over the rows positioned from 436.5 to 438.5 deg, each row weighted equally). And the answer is -0.08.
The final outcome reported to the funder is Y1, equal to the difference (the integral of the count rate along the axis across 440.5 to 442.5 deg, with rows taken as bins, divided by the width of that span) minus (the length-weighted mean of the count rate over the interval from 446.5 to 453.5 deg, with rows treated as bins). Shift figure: -2.1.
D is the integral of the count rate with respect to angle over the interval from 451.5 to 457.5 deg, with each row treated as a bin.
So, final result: 63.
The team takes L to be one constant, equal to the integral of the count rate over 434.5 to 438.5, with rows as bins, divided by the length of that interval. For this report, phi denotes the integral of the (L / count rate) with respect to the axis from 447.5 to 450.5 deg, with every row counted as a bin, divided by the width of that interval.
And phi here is 0.87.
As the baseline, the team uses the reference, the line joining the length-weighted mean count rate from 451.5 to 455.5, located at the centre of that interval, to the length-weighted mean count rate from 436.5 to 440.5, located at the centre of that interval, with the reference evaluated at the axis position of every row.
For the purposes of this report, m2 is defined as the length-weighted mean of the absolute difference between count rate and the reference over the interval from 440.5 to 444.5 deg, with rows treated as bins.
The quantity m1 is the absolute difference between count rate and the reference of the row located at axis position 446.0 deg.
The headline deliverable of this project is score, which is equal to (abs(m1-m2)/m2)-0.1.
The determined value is 0.73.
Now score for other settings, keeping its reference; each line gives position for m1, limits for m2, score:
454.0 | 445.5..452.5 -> 0.87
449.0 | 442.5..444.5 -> 0.01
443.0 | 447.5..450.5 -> 0.43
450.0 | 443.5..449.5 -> 0.80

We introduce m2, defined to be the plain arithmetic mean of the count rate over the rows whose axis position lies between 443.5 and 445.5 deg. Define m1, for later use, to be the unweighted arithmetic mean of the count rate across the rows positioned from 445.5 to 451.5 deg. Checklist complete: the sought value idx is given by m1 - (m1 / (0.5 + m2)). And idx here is 9.3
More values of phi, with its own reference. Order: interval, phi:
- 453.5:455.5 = 0.86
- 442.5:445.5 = 0.92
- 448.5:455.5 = 0.85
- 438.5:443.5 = 1.02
